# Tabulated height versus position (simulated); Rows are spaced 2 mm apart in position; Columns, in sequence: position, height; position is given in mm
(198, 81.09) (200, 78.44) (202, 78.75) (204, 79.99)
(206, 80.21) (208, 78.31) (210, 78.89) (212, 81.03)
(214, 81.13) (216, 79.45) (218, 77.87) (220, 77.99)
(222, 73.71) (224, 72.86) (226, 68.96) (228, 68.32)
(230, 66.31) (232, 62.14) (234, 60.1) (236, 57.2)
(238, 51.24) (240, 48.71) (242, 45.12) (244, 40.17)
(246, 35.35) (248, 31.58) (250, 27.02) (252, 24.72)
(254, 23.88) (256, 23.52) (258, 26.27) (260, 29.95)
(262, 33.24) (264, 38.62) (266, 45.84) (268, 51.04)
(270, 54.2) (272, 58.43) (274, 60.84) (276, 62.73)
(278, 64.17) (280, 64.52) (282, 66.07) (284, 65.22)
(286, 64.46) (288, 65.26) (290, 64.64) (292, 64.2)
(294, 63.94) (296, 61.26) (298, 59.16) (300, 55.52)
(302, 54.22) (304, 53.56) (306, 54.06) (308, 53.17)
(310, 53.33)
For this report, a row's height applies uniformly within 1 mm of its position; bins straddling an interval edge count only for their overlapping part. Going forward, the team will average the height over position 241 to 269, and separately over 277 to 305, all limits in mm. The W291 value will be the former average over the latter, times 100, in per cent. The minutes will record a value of 55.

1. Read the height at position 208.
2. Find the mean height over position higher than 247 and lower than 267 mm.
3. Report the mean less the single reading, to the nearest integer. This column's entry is -48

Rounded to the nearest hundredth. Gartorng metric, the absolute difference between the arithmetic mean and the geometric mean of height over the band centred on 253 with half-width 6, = 0.13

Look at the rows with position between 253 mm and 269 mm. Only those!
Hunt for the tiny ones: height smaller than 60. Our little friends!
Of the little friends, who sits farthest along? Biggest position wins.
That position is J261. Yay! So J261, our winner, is 268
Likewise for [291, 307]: 306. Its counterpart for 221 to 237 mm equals 236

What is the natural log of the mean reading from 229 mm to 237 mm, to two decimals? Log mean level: 4.12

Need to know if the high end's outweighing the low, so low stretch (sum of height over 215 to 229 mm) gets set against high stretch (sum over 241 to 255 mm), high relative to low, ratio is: 0.44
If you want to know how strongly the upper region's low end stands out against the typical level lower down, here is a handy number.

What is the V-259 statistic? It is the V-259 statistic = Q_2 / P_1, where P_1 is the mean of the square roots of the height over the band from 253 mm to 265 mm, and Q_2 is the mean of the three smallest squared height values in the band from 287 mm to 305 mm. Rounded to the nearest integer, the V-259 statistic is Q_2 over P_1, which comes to 550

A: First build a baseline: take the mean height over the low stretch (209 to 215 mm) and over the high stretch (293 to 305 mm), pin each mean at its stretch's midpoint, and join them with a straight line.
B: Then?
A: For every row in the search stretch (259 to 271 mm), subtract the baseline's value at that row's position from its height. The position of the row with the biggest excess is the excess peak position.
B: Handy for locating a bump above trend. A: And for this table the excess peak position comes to 270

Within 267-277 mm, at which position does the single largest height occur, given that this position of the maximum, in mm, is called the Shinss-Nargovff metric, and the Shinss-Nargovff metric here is 276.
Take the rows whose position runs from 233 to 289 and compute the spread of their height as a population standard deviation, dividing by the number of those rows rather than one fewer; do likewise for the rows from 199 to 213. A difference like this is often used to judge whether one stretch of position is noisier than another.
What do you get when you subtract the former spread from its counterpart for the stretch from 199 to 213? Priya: -14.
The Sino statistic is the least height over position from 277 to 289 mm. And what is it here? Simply 64.17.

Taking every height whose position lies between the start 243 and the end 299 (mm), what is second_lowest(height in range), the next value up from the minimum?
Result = 23.88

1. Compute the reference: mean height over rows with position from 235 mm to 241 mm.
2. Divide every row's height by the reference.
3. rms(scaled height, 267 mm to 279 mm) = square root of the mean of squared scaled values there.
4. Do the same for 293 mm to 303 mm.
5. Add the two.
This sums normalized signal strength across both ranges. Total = 2.25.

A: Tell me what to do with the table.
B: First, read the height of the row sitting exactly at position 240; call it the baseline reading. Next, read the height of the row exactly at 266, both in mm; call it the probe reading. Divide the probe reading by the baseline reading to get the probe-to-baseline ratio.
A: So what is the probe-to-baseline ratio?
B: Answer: 0.94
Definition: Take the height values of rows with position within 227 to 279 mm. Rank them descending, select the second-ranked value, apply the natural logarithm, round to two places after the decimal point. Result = 4.19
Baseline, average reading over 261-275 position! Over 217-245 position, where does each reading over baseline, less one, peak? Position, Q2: 220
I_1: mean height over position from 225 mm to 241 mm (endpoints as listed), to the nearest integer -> 60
